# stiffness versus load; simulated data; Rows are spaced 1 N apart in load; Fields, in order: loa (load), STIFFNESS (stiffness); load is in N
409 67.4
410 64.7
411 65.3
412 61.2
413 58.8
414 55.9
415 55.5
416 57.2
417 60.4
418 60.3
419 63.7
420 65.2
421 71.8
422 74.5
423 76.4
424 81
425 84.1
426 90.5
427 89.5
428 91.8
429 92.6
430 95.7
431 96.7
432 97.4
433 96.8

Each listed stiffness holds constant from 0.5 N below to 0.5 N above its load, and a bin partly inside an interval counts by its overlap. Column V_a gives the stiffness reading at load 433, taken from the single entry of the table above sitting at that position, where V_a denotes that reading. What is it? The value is 96.8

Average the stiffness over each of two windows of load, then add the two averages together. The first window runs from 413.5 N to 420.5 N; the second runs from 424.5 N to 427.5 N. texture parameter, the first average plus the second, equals 148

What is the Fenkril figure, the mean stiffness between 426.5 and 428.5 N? 91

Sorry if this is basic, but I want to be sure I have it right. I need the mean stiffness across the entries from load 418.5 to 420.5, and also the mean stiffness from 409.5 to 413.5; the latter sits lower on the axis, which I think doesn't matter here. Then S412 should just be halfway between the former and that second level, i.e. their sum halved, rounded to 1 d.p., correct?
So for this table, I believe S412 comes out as 63.5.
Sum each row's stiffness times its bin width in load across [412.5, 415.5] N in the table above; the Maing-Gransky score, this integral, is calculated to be 170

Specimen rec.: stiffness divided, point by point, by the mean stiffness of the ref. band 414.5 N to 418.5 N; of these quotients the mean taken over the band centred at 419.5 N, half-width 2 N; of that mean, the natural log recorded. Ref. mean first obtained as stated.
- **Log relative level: 0.11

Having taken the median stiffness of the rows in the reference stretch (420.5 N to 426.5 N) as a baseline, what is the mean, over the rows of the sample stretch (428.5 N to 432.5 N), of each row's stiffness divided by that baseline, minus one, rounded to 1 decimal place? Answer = 0.2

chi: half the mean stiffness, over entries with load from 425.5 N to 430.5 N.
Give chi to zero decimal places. 46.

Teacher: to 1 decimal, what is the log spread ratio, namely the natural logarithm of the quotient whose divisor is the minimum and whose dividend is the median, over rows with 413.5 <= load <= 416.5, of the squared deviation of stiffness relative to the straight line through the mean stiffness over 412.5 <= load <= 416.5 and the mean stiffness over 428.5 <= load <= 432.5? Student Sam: 4.6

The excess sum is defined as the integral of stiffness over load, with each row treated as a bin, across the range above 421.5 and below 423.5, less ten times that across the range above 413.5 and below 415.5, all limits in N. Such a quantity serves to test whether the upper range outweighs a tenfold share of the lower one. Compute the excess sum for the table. -963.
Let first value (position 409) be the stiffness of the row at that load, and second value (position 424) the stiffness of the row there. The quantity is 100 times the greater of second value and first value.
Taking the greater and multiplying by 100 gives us 8100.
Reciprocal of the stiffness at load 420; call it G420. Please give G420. 0.0153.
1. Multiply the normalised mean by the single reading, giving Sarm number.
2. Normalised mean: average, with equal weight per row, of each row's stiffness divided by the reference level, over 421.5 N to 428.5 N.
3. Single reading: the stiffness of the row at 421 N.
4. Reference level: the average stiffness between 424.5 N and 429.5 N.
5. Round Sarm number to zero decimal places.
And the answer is 67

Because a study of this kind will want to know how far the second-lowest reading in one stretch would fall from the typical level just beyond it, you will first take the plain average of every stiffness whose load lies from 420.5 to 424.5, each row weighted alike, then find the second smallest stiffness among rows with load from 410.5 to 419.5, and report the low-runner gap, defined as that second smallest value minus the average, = -20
